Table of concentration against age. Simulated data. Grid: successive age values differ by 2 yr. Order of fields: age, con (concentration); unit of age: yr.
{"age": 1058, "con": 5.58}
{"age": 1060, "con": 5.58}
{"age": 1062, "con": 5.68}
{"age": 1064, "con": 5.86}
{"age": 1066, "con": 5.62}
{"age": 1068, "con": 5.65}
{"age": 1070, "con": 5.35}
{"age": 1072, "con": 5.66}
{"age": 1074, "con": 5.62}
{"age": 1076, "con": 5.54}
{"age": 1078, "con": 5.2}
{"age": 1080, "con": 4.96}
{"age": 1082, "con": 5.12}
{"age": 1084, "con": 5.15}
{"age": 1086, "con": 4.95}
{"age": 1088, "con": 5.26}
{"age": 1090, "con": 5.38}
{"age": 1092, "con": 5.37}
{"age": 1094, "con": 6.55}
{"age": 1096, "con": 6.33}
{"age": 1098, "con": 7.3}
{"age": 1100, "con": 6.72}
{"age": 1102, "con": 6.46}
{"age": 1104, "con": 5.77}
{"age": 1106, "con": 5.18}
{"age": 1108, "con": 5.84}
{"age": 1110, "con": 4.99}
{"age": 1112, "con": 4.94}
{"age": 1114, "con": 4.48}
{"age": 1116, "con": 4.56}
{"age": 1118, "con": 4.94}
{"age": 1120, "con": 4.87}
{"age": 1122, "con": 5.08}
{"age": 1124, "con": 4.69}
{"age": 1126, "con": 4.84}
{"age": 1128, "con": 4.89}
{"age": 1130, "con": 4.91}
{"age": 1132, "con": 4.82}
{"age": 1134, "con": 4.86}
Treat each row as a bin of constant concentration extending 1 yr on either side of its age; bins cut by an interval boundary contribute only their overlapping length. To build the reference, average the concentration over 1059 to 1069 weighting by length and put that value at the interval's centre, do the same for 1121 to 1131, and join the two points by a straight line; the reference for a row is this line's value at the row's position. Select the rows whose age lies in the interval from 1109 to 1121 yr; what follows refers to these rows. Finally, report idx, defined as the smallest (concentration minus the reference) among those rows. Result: -0.6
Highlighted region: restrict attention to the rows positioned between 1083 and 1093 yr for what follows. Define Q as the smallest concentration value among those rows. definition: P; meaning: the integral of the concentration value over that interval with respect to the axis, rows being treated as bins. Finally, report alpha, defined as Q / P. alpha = 0.095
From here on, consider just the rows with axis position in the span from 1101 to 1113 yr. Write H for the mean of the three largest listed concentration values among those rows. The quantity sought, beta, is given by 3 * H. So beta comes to 18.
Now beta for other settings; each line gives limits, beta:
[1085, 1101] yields 21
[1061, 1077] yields 17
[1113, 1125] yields 15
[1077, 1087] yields 15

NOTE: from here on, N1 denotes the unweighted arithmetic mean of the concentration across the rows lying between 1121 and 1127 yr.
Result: 4.9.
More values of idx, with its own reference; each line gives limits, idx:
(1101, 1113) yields -0.1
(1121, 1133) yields -0.2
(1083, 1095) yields -0.4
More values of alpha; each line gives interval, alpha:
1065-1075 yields 0.096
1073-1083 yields 0.094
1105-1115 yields 0.088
